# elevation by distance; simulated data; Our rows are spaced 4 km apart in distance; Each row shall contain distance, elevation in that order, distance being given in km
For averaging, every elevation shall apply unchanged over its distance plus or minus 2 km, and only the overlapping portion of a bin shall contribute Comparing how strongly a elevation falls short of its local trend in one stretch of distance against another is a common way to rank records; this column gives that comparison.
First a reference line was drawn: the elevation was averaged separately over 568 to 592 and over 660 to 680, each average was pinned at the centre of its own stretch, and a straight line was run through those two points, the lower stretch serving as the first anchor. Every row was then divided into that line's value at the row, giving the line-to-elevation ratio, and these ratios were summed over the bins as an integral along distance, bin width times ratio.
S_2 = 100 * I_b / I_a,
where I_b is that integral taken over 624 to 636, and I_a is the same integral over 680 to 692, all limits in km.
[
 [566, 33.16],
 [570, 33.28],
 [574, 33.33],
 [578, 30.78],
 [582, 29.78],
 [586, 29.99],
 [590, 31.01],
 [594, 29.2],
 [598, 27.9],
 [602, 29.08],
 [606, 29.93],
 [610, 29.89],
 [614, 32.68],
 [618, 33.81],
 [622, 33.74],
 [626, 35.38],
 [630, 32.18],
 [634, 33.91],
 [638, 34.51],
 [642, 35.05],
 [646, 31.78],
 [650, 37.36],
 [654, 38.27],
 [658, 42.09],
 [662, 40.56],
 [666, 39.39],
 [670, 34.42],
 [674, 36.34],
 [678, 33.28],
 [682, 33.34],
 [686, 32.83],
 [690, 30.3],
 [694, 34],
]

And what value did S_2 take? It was 87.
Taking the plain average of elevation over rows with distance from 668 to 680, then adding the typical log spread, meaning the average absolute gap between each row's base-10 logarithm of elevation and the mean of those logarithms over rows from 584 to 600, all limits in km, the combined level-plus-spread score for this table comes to 34.7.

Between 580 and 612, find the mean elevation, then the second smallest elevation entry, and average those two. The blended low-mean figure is 29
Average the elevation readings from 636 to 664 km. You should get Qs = 37.1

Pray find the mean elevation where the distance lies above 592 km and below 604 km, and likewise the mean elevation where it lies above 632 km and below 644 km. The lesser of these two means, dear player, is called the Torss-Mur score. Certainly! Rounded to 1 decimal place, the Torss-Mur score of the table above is 28.7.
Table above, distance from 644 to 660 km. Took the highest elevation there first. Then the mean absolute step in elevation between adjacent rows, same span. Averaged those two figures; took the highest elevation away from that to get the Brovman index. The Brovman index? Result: -19.3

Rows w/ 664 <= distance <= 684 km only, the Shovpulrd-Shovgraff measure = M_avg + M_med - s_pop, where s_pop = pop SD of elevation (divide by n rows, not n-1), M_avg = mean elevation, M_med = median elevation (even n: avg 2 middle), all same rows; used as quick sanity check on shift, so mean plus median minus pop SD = 67.5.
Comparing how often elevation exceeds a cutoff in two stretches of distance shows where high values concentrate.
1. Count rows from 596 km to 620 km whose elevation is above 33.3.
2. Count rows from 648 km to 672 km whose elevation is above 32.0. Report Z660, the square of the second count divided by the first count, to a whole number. 36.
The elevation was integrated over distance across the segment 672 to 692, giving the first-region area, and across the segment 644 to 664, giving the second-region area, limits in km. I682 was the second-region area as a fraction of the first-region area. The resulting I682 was 1.14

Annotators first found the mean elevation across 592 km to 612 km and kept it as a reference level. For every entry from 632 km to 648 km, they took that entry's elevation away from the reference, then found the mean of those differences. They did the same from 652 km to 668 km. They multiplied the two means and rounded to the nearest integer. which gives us 50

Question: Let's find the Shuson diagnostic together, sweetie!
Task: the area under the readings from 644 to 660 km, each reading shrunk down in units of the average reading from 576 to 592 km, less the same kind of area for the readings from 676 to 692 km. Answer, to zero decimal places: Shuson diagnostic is 3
